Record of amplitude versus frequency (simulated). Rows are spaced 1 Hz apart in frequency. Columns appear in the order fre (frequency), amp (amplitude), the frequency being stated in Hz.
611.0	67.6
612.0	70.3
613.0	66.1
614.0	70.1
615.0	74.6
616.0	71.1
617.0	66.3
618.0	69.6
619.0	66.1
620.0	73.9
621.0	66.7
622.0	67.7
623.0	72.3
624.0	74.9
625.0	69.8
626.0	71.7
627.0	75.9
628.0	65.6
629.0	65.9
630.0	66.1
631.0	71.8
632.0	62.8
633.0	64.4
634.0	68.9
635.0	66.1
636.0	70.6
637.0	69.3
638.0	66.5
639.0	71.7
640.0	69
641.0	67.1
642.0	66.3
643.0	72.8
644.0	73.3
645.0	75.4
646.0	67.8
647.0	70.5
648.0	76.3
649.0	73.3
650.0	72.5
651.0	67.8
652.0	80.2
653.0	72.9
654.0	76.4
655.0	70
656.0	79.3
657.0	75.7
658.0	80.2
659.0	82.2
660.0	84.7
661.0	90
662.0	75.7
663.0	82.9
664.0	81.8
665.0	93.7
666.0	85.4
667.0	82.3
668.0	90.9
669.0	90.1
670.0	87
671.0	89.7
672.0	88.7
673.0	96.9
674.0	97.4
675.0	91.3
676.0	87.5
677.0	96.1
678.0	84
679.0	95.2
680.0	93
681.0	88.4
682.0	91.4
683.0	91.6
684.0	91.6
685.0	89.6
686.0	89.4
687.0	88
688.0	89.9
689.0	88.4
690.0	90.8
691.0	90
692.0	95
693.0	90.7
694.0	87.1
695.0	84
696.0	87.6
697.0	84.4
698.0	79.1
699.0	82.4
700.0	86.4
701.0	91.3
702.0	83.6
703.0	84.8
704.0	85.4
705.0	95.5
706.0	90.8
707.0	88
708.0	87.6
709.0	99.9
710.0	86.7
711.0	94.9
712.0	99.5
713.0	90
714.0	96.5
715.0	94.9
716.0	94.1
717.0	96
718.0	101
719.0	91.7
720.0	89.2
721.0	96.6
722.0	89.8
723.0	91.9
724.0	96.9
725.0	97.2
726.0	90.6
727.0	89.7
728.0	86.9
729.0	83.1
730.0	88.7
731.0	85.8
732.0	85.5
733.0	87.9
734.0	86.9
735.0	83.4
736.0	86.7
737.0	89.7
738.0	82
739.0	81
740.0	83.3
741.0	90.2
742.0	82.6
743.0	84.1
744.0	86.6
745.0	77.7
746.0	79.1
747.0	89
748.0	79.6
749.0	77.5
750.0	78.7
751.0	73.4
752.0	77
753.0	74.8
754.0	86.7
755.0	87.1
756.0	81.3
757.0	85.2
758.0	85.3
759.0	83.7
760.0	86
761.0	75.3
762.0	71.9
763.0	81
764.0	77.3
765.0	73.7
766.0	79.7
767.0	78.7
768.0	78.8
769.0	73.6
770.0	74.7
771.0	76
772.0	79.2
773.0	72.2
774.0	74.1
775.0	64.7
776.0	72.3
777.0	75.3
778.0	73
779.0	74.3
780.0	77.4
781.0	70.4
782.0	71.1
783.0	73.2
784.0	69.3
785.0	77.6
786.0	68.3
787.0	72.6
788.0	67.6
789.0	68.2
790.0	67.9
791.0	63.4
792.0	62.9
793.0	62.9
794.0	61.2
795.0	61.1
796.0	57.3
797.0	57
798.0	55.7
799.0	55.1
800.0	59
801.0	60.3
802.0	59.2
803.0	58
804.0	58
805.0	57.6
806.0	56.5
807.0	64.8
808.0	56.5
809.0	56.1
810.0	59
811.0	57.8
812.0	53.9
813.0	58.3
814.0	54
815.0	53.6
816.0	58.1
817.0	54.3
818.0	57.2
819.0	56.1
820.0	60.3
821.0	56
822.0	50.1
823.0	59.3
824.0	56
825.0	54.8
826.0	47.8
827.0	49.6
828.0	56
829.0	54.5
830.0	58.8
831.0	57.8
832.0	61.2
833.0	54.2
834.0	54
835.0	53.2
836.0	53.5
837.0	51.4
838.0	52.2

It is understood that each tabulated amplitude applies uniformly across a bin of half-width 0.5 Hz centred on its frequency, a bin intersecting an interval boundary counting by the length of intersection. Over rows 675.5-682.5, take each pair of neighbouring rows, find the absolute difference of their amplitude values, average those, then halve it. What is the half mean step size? 3.5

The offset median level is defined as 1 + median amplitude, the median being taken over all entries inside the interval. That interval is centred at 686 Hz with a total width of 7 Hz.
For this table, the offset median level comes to 91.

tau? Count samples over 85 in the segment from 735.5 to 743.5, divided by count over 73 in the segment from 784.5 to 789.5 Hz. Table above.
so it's 3.0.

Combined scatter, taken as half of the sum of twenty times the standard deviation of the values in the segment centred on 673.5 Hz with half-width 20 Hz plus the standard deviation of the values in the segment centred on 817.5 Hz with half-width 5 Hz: 64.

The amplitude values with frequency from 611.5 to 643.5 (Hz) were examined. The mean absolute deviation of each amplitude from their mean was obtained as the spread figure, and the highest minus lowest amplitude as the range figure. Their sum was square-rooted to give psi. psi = 4.0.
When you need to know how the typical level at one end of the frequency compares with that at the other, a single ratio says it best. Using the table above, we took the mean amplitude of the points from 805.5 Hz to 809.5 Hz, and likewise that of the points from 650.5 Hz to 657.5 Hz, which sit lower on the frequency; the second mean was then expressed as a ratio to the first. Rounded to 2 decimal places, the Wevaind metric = 1.28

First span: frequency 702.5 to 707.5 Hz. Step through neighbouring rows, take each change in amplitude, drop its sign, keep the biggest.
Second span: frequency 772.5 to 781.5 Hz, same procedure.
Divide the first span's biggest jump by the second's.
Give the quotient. 1.1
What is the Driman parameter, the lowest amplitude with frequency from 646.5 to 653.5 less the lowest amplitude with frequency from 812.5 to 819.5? 14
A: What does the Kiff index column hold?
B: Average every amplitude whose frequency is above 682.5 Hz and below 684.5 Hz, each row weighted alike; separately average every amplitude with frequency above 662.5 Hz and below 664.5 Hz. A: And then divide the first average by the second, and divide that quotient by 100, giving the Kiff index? 0.0111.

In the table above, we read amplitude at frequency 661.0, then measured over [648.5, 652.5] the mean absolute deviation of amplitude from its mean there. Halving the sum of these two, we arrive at 47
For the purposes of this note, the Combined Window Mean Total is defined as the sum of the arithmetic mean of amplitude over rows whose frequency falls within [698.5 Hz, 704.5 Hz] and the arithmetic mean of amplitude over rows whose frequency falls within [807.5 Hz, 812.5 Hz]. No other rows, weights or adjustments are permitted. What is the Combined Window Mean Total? 142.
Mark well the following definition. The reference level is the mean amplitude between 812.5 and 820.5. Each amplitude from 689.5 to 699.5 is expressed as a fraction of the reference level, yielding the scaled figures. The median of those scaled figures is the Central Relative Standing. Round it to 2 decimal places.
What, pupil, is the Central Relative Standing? 1.55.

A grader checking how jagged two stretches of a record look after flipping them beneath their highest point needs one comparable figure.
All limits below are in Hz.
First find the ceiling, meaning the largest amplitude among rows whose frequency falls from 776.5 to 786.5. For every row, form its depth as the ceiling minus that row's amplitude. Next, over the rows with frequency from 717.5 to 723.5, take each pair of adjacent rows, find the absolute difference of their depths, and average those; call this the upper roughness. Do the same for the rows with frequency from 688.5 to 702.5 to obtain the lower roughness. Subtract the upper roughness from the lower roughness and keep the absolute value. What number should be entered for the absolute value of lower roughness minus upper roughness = 1.7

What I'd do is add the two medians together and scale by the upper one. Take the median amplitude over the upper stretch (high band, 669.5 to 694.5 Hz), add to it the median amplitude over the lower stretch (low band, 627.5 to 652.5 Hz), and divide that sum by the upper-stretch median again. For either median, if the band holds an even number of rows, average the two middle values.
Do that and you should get 1.77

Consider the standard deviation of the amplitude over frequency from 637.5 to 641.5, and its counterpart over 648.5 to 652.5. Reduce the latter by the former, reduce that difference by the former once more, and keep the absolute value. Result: 0.4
